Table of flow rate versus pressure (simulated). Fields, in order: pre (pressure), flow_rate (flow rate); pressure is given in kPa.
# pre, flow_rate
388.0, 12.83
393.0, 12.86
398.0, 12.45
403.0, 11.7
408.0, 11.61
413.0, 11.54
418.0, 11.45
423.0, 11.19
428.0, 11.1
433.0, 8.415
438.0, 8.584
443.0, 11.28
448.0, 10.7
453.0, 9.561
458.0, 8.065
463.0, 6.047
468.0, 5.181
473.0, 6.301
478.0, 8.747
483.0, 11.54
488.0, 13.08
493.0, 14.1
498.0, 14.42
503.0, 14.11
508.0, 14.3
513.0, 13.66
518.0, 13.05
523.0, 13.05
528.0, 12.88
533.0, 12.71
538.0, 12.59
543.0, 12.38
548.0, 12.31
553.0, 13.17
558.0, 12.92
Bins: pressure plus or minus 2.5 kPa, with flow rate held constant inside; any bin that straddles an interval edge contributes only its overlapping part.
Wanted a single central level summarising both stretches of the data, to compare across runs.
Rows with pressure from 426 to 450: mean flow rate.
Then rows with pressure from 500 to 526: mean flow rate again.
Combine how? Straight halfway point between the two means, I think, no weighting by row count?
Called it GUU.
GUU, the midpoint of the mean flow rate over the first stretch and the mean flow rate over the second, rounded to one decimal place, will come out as 11.8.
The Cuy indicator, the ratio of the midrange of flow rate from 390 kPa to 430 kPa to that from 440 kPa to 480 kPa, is 1.5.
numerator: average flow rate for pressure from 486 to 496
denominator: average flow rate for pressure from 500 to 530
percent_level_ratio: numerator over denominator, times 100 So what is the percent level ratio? 101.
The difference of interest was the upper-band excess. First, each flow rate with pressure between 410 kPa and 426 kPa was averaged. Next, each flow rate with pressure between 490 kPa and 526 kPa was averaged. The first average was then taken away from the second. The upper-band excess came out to 2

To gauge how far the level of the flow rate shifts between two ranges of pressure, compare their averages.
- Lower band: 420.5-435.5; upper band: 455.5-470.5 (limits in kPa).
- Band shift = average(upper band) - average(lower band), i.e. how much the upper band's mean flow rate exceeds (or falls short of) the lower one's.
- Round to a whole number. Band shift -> -4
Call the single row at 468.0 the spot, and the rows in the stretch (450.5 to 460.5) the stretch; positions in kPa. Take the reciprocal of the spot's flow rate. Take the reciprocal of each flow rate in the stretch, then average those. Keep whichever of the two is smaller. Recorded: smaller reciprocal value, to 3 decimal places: 0.114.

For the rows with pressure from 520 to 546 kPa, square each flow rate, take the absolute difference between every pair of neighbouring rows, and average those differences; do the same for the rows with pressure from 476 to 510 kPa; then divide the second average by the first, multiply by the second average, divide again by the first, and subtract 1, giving 31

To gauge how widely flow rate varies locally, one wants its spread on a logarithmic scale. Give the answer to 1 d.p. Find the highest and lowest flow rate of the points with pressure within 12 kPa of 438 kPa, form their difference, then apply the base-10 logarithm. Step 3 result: 0.5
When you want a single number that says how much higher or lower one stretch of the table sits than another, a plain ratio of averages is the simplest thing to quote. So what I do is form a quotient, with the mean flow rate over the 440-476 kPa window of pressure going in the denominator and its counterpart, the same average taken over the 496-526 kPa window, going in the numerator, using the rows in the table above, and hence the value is 1.7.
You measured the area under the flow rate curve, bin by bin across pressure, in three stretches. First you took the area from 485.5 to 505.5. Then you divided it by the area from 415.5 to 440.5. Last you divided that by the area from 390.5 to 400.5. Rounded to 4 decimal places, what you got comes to 0.0087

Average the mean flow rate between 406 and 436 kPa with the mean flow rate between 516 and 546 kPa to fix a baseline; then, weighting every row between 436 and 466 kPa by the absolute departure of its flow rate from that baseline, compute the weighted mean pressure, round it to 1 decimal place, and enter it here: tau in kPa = 454.0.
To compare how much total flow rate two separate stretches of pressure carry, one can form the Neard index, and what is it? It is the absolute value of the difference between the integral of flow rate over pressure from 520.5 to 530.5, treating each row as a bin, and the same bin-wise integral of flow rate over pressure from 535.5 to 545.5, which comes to 5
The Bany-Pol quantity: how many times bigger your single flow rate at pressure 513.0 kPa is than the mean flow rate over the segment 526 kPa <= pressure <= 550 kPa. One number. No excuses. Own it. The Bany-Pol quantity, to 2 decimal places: 1.09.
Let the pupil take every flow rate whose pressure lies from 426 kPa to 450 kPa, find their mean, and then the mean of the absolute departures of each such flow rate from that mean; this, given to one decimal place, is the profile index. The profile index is 1.2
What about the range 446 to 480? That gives 1.7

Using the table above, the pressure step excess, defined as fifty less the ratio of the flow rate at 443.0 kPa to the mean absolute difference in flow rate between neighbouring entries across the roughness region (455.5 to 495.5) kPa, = 43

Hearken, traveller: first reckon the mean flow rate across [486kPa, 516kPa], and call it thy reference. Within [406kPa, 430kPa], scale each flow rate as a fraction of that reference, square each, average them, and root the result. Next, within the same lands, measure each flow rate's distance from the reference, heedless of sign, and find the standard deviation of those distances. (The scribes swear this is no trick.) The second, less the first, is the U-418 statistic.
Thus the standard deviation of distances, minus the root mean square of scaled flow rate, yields -0.6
